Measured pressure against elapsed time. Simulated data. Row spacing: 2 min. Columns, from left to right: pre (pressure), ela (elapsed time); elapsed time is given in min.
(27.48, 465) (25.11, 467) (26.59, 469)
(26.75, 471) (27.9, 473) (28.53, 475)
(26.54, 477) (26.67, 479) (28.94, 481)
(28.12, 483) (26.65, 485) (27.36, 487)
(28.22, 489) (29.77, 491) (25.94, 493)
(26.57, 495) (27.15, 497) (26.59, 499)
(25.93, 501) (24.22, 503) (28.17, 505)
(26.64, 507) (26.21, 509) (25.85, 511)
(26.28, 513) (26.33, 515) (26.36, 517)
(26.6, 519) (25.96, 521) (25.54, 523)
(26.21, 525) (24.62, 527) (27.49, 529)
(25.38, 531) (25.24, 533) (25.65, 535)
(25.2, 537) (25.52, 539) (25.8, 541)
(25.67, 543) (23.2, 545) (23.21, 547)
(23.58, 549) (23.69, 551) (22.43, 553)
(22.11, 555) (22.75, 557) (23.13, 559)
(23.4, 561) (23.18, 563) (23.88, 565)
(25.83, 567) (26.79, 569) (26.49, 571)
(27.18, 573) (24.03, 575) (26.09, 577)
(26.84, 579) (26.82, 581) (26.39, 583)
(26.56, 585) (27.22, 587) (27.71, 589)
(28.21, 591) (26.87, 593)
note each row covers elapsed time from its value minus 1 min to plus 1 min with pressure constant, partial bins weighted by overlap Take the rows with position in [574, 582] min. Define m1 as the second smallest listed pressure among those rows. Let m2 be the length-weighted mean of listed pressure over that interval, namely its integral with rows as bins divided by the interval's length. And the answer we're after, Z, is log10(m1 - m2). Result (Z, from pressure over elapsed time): -0.8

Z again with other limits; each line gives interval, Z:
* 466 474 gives -2.6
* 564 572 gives -1.1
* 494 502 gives -2.0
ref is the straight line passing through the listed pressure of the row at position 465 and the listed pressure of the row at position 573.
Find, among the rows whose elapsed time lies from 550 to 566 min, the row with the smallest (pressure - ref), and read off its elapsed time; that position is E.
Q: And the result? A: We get 555 min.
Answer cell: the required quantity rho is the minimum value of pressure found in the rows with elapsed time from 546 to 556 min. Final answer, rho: 22.11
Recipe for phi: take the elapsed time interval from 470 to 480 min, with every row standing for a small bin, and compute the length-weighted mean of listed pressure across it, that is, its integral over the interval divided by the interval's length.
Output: 27.3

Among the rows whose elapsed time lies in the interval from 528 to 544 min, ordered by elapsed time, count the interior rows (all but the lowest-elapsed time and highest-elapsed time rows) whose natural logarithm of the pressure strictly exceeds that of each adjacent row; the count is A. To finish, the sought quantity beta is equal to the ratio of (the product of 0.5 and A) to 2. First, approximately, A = 2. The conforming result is 0.5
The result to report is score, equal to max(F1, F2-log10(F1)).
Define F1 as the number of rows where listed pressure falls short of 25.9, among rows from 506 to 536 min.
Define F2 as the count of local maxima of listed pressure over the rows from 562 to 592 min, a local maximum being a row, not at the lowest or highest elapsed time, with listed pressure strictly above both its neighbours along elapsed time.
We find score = 6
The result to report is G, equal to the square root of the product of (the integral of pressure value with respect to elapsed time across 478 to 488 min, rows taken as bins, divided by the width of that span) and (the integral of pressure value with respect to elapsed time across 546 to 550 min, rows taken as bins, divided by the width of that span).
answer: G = 25.4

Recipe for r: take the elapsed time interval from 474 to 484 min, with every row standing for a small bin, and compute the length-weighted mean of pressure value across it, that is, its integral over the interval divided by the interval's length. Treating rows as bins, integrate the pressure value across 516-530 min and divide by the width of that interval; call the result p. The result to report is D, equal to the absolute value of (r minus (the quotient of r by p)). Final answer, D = 26.70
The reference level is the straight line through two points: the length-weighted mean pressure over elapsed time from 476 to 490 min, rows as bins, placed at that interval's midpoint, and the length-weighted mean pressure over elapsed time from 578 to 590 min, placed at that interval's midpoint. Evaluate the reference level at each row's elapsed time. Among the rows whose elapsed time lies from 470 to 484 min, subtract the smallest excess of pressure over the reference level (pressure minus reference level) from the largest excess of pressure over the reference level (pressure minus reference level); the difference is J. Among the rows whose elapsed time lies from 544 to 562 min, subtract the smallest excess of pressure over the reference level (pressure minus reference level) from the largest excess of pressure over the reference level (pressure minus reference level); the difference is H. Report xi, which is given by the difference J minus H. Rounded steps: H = 1.6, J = 2.4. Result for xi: 0.9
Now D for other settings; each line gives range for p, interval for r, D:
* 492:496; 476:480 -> 25.59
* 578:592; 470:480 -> 26.27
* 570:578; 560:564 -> 22.39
